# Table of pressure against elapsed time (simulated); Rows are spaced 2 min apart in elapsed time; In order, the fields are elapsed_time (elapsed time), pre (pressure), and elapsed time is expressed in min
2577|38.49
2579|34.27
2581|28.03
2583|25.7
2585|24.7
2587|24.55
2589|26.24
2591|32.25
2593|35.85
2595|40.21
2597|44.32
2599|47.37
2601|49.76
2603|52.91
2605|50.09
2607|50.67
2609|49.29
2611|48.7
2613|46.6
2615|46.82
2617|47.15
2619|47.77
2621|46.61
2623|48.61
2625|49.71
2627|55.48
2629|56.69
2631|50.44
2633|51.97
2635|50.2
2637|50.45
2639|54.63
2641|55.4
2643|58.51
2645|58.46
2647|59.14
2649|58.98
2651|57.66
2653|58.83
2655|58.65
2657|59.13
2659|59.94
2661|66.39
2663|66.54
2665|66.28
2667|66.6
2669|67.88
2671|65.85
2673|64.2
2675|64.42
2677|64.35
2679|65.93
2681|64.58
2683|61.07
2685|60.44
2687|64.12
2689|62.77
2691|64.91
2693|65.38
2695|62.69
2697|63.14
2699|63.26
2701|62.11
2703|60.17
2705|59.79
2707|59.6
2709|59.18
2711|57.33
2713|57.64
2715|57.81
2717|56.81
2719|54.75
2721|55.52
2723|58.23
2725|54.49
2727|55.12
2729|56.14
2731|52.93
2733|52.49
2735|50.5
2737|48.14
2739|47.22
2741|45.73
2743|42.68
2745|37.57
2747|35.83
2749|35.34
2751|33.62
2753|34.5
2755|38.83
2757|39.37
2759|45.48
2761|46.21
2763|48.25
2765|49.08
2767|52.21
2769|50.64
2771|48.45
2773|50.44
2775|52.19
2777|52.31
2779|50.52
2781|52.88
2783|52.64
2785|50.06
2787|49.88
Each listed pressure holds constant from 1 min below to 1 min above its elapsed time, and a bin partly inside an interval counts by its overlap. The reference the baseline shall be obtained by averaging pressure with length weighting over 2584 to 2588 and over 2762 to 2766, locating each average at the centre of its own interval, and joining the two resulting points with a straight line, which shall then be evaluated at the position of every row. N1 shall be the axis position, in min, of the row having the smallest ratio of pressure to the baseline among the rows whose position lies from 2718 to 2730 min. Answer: 2725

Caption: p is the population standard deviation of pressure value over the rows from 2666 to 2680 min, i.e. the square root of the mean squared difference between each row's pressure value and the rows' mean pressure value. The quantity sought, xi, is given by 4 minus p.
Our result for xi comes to 2.7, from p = 1.3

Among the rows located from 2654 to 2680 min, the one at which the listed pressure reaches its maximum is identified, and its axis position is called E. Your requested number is 2669 min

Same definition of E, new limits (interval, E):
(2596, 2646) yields 2643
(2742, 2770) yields 2767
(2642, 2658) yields 2647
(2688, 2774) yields 2693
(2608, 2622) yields 2609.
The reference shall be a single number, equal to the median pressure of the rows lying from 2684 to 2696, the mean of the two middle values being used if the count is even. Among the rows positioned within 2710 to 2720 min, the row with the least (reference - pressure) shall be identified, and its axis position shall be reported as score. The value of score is 2715 min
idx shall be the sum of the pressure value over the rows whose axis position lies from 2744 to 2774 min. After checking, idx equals 646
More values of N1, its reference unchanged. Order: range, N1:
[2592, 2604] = 2593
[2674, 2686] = 2685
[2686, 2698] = 2695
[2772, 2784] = 2779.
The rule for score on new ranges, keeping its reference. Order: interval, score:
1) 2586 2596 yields 2595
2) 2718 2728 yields 2723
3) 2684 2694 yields 2693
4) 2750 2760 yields 2759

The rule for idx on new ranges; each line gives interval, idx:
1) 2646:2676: 940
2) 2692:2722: 895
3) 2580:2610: 582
